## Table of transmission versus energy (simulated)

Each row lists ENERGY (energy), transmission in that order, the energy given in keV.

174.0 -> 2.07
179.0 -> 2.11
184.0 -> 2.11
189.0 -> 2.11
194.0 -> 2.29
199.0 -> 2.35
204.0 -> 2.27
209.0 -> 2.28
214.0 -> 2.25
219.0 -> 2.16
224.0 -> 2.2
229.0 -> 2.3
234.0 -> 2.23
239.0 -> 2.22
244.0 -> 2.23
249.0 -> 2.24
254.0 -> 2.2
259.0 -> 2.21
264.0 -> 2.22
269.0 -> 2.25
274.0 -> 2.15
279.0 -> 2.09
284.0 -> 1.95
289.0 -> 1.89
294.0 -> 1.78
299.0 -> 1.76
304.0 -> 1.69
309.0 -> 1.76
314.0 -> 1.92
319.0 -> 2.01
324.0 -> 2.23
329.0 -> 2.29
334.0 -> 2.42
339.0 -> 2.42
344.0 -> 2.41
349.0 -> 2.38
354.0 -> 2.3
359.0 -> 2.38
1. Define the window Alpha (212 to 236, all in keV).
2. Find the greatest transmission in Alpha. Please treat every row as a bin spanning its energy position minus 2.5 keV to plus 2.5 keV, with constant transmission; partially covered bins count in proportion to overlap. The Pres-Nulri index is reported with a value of 2.3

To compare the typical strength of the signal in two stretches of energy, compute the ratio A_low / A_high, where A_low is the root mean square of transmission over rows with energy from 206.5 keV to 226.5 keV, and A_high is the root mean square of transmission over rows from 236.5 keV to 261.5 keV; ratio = 1.00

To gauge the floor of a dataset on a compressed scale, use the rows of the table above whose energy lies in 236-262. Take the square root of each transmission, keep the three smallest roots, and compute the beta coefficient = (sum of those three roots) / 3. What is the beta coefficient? 1.49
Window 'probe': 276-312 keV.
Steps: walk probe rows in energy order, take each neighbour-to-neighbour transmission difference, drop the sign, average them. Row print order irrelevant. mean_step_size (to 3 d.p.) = 0.078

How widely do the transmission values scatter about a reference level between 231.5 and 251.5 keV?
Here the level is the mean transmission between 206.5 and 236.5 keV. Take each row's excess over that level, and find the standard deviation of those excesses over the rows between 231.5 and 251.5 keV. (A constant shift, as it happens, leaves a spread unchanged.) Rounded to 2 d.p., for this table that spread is 0.01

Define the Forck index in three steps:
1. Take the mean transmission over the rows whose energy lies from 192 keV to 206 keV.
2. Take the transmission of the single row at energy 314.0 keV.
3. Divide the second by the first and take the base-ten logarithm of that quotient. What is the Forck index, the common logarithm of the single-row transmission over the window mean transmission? -0.08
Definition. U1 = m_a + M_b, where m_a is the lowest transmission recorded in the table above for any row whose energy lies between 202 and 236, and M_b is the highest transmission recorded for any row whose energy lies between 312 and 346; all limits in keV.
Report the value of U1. 4.58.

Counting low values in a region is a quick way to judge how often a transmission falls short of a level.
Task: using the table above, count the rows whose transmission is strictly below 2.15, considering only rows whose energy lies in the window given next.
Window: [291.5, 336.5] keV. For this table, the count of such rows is 6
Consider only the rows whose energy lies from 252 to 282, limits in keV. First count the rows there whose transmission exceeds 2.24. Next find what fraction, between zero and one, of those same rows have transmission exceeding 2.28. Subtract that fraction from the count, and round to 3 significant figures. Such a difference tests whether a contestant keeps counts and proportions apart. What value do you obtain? 1.00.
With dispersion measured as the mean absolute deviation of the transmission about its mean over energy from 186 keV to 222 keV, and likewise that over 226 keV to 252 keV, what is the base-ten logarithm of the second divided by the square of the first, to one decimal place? 0.8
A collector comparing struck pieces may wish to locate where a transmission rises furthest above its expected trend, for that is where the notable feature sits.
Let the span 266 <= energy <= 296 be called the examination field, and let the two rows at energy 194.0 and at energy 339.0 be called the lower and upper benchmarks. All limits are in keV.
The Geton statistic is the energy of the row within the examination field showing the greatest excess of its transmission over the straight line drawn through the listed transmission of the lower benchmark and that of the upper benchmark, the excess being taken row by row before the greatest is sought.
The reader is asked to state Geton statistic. 269.0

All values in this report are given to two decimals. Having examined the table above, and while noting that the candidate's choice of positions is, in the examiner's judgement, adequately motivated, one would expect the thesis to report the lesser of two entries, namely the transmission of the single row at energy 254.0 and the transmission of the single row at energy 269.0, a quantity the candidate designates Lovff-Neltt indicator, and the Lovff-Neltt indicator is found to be 2.20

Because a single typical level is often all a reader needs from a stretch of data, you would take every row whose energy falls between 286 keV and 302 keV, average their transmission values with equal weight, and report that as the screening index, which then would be 1.81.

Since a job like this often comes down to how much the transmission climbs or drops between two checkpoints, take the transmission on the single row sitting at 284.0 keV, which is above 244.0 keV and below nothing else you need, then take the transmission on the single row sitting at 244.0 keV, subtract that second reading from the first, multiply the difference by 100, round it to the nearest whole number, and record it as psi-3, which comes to -28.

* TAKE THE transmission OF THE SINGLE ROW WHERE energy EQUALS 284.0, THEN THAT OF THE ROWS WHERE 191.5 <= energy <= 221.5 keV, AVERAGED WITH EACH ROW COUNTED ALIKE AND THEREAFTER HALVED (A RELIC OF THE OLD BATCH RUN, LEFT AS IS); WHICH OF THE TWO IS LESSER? 1.13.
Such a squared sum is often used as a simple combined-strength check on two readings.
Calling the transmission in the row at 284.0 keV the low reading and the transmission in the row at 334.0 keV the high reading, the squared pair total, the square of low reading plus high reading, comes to 19.1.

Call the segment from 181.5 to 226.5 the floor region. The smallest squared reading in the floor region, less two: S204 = 2.5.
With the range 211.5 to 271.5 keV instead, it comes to 2.7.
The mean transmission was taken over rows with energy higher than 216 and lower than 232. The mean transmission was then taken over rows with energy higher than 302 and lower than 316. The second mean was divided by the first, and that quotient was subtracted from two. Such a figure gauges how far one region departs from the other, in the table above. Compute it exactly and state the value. 1.19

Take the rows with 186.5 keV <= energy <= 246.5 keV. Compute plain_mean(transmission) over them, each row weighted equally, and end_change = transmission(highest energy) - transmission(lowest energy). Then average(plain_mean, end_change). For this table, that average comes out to 1.18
